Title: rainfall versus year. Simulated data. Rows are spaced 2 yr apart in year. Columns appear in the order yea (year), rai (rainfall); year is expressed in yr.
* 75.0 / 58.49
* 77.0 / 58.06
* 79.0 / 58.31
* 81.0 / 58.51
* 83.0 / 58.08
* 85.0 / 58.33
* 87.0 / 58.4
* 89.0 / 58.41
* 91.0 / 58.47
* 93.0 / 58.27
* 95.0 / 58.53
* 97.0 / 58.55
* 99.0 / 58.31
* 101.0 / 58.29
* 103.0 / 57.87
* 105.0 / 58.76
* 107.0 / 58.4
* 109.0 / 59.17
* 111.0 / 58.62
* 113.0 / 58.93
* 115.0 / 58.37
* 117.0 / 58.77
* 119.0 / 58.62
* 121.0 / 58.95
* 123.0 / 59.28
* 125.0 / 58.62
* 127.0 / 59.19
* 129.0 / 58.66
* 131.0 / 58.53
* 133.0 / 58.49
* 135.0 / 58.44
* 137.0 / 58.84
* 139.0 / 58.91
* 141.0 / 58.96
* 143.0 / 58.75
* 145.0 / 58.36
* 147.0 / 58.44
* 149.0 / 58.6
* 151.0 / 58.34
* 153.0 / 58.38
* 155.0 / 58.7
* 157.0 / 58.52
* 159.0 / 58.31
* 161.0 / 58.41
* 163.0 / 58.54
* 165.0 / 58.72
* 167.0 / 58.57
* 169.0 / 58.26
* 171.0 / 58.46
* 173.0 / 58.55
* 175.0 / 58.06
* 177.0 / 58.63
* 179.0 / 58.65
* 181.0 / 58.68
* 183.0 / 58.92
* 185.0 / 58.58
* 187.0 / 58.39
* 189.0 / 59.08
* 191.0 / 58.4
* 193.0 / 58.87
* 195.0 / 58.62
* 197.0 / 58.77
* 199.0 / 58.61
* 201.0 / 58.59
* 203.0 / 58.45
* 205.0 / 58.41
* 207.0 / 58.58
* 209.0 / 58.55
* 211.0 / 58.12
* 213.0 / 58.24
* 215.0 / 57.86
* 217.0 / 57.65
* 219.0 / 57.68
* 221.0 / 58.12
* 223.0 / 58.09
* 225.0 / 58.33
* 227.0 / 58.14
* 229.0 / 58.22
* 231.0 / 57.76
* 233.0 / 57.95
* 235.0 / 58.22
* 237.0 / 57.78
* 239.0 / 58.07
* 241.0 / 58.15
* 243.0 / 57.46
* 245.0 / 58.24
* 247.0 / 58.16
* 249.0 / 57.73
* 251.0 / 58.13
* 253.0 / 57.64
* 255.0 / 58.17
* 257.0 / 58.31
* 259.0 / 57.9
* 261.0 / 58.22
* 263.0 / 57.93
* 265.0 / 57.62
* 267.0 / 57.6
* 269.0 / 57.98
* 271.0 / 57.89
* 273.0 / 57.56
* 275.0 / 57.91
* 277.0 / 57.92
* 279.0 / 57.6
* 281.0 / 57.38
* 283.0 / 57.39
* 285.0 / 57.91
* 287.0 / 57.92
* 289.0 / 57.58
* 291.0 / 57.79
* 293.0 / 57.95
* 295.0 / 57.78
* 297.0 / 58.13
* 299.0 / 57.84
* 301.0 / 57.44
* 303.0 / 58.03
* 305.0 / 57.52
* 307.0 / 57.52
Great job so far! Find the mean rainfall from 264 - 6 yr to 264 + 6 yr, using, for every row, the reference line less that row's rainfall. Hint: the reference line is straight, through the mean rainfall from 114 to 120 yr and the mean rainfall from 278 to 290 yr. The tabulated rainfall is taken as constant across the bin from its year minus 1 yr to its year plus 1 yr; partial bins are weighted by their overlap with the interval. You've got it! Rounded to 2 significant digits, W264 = -0.13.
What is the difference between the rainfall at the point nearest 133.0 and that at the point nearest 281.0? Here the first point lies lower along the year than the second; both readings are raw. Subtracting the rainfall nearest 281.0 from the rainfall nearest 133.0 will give 1.11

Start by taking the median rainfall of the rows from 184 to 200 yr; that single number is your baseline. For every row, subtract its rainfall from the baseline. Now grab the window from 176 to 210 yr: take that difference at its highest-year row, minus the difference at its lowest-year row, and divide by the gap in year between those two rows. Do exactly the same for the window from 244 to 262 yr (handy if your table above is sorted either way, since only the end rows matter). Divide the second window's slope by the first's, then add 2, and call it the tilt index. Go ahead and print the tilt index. 2.5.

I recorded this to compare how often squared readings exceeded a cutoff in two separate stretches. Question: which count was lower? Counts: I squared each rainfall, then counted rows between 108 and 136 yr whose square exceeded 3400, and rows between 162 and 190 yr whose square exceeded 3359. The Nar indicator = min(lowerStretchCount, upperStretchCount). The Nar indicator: 14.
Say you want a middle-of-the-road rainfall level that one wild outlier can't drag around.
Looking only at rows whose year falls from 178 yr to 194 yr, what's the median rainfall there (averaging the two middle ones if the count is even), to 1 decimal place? 58.7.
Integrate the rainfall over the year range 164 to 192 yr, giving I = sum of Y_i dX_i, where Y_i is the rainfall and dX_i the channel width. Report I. 1640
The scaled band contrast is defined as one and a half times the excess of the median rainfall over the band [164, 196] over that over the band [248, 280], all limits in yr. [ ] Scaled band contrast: 1.0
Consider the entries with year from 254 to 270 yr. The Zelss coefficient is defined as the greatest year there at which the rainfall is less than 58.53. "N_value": 269.0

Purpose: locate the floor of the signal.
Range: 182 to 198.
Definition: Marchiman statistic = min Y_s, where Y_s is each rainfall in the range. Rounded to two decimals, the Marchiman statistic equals 58.39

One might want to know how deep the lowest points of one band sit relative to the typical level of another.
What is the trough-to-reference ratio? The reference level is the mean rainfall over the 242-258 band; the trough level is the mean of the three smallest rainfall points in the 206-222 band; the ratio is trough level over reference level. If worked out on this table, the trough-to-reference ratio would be 1.00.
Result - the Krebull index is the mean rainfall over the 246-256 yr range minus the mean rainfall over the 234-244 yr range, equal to 0.0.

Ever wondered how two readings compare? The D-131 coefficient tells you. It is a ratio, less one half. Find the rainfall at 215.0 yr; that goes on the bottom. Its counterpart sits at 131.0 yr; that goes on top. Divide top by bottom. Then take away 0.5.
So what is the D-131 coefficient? 0.512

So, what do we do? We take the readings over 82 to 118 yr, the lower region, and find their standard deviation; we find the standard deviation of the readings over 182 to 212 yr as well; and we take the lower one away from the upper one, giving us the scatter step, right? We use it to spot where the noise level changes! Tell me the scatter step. -0.06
